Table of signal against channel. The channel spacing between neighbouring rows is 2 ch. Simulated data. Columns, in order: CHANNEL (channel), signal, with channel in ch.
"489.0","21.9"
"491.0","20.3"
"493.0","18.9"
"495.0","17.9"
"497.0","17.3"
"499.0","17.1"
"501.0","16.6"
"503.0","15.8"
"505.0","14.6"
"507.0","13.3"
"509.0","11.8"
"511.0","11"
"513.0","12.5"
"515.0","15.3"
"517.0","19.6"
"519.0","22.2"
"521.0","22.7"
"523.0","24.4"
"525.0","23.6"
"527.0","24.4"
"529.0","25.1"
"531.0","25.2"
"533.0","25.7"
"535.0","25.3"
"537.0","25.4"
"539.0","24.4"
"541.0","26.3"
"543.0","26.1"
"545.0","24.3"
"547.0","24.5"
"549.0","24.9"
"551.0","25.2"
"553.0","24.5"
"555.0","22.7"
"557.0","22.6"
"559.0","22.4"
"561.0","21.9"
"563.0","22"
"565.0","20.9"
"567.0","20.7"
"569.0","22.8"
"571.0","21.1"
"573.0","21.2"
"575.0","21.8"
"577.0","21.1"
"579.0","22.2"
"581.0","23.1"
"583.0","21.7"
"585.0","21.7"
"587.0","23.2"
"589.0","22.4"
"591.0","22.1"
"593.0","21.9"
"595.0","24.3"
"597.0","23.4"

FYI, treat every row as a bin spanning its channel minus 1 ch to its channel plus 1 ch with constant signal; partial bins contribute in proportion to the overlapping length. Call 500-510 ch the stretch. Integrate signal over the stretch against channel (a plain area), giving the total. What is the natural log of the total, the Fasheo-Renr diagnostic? 4.97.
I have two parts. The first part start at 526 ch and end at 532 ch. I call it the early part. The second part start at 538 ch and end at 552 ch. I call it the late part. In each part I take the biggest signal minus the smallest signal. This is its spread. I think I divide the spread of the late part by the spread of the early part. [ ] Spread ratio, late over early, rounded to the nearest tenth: 2.5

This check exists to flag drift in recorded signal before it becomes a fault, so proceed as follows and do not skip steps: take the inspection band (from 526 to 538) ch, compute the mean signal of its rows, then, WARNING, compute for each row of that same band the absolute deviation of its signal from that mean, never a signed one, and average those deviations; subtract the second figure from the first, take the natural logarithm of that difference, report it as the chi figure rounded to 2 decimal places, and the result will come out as 3.21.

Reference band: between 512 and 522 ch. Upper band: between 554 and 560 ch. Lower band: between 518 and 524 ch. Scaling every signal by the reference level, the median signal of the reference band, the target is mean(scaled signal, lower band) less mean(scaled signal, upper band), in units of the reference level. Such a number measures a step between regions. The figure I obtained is 0.03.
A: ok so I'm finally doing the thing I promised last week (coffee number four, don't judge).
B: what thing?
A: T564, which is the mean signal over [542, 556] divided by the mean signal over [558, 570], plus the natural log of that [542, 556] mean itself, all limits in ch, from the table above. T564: 4.33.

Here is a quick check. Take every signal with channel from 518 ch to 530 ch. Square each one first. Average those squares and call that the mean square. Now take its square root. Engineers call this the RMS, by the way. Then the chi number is 23.8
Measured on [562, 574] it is 21.5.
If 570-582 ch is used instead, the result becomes 21.8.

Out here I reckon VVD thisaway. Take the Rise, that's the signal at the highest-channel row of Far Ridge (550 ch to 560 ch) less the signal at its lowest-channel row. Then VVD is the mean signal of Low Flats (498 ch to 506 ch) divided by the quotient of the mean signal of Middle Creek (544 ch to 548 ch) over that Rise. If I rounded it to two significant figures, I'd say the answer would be -1.8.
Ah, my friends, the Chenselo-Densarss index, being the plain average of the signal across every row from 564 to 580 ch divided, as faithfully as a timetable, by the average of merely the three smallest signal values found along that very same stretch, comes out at 1.03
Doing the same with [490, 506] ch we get 1.11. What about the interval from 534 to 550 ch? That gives 1.03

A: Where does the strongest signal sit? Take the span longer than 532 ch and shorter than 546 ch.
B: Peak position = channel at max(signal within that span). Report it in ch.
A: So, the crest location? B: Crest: 541.0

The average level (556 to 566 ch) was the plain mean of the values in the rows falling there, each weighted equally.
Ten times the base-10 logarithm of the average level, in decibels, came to 13.4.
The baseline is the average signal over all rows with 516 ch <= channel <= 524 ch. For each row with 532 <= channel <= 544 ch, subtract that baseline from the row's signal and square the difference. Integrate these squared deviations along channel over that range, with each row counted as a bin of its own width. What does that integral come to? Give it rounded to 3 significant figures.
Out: 136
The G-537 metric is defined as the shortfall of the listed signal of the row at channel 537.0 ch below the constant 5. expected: -20.4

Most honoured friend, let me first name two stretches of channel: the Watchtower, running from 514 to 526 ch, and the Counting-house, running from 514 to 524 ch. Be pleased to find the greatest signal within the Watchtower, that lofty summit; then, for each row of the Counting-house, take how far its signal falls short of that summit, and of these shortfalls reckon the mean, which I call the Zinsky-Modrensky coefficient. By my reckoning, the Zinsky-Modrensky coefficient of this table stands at 3.6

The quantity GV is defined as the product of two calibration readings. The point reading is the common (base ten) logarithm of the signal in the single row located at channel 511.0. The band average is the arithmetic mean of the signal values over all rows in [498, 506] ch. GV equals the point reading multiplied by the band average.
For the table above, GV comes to 17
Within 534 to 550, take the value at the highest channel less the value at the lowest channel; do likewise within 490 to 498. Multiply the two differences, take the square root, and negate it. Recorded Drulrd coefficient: -1.10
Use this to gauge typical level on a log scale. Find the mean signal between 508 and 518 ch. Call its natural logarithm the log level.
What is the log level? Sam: 2.64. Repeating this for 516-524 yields 3.10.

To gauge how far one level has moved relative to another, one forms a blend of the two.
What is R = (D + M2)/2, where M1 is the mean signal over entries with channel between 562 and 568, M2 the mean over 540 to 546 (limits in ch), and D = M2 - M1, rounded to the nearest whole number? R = 15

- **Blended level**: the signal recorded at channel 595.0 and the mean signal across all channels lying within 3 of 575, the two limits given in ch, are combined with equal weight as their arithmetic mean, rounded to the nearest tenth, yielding 22.8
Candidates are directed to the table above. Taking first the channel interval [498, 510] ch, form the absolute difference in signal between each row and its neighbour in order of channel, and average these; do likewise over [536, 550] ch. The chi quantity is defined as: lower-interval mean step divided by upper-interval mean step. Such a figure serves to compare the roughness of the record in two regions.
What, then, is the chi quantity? 1.2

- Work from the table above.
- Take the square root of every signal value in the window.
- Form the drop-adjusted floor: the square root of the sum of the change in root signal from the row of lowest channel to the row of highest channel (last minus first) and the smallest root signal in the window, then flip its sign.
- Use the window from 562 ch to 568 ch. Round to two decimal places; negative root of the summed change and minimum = -2.10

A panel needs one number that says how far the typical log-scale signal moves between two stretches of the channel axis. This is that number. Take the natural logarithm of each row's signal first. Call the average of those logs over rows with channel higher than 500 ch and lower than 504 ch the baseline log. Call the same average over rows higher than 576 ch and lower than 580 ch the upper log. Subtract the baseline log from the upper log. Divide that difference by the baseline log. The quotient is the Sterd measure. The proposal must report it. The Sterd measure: 0.10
